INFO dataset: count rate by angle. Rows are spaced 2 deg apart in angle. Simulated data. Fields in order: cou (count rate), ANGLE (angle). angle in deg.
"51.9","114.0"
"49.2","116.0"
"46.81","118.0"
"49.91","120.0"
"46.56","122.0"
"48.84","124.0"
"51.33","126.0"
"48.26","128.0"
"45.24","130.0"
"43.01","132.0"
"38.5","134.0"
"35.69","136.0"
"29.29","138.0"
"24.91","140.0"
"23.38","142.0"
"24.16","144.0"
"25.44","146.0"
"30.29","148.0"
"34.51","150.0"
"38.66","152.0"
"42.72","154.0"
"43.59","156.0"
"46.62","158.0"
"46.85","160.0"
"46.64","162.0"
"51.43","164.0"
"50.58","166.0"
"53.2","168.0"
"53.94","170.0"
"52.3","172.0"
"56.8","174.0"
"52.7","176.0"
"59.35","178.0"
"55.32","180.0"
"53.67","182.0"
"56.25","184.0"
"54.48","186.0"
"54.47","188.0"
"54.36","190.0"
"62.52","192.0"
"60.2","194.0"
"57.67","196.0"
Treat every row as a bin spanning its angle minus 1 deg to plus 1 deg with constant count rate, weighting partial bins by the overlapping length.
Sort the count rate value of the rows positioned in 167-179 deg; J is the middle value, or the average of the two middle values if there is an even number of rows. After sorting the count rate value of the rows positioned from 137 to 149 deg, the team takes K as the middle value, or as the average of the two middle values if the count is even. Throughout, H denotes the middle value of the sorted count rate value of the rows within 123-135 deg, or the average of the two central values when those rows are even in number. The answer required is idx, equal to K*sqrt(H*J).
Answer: 1260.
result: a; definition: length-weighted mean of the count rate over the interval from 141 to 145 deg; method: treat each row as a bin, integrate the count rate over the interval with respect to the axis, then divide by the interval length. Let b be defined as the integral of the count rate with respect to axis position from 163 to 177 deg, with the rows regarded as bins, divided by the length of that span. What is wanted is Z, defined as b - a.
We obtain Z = 29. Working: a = 24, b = 53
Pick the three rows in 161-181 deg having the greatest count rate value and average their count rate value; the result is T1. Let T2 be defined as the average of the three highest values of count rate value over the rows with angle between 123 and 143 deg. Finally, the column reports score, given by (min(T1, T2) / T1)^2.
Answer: 0.75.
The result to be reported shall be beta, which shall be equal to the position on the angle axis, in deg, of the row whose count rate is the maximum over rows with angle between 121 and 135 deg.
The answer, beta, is 126.0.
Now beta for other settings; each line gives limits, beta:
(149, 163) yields 160.0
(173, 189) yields 178.0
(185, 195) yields 192.0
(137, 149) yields 148.0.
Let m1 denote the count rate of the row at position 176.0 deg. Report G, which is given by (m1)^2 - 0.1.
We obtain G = 2777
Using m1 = 52.7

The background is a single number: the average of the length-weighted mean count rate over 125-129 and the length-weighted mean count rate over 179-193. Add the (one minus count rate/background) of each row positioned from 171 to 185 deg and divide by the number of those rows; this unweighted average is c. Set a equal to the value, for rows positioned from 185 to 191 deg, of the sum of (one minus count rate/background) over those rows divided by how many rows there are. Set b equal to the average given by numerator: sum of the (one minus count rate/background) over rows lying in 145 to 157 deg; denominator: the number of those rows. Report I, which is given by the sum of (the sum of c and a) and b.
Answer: 0.25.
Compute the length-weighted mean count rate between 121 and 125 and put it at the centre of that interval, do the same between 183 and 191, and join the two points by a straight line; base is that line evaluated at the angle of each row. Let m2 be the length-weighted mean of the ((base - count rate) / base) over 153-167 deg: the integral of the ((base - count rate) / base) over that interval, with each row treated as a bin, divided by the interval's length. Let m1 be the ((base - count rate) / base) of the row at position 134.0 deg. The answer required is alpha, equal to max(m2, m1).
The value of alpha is 0.21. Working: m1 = 0.21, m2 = 0.10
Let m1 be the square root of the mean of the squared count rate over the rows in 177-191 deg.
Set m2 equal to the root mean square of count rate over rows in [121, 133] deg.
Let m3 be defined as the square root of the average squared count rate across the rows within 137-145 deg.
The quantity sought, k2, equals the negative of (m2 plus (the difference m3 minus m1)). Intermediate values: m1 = 55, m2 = 47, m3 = 26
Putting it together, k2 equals -17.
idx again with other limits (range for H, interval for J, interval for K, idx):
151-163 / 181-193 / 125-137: 2187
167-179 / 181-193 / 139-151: 1360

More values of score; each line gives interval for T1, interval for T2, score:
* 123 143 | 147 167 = 1.00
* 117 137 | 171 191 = 1.00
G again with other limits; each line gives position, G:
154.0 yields 1825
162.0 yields 2175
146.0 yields 647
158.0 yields 2173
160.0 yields 2195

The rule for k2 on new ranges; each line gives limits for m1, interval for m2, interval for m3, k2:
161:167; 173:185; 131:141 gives -41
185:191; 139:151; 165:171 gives -26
